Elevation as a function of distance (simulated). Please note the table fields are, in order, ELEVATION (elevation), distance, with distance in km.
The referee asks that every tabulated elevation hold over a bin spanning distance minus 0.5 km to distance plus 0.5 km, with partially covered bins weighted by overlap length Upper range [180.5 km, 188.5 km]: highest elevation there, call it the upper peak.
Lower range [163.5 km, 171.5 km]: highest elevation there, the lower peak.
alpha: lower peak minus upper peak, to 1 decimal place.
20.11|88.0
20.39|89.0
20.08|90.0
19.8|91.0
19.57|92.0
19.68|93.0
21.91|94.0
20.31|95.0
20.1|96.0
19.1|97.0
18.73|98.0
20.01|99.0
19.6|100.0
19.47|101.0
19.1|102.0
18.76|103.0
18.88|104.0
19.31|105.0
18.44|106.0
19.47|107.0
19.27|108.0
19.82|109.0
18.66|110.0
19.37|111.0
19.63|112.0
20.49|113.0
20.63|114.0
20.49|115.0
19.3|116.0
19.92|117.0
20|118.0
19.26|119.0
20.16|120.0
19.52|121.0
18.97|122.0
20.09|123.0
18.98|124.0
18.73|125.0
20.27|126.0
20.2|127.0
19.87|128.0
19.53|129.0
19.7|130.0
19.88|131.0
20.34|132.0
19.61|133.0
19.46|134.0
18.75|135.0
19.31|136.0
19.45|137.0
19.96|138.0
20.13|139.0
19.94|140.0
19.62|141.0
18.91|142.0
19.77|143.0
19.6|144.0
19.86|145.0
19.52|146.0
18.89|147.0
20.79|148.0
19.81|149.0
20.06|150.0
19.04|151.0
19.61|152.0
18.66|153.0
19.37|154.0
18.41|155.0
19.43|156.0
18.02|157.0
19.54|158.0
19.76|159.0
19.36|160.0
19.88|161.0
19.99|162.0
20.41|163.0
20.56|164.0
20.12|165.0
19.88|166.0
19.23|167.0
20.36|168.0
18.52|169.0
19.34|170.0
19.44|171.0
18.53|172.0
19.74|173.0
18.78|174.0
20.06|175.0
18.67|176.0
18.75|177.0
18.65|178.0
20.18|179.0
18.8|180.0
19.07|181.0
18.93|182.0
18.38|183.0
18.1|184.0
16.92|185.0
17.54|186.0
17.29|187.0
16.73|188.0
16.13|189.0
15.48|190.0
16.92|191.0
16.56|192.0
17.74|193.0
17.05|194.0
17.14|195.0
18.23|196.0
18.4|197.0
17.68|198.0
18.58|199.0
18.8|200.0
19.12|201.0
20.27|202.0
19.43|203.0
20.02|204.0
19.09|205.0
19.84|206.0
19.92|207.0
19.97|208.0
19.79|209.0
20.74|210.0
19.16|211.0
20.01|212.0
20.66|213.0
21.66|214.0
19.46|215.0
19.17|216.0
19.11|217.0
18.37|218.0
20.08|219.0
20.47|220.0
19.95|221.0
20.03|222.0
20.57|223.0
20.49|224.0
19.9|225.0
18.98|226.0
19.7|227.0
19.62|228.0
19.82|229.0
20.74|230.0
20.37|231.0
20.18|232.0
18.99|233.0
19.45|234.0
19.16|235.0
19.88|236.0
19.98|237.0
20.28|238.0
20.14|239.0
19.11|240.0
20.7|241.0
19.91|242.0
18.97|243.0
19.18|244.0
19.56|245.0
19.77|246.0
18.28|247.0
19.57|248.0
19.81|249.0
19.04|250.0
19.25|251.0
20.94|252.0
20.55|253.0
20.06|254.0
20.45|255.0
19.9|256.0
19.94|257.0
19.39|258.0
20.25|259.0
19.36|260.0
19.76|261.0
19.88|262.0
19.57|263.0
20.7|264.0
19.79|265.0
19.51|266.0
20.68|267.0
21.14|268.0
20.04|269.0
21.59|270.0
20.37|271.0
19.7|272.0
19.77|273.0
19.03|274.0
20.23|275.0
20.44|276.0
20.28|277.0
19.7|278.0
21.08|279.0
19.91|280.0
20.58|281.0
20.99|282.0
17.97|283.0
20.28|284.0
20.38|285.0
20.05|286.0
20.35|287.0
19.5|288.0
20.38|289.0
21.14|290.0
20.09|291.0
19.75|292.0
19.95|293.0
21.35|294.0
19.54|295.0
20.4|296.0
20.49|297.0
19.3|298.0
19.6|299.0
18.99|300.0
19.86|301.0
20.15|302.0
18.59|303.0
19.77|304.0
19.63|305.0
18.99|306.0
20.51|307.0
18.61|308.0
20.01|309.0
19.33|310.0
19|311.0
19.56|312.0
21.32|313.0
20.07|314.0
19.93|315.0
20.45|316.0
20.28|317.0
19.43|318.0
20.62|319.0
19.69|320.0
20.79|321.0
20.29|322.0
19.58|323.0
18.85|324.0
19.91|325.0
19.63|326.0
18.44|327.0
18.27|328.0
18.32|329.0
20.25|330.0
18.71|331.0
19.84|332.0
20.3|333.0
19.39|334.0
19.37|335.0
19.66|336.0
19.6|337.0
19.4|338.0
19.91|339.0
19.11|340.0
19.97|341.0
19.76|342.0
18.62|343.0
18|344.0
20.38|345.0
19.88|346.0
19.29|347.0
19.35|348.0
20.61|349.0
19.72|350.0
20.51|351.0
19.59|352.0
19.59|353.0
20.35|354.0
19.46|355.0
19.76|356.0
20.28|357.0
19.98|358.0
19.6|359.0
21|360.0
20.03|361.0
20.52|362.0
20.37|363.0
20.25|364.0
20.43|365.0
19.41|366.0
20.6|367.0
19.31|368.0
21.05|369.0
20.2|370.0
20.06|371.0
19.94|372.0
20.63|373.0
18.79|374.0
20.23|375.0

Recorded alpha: 1.5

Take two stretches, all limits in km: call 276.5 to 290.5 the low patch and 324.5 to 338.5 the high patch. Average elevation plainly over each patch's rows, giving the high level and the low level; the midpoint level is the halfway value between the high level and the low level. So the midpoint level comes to 19.8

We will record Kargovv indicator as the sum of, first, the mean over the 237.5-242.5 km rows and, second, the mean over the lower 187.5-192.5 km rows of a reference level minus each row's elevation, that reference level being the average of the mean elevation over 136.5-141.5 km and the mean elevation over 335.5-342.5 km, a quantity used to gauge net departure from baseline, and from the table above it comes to 3.1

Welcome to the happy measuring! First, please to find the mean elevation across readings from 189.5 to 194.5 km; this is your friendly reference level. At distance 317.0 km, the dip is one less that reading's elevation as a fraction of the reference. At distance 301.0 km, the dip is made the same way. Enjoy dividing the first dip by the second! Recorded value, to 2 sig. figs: 1.1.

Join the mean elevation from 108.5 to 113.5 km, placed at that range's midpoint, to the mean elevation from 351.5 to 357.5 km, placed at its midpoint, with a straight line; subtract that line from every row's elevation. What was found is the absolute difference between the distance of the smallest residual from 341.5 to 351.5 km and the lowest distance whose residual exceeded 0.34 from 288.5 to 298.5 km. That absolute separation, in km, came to 55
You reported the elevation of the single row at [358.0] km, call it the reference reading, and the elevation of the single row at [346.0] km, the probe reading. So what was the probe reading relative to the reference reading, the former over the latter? 0.99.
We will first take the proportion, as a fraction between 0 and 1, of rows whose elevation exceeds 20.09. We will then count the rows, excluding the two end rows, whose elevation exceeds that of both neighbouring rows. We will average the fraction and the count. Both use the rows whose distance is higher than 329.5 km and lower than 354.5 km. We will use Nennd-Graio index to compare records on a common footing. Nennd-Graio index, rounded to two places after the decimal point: 3.62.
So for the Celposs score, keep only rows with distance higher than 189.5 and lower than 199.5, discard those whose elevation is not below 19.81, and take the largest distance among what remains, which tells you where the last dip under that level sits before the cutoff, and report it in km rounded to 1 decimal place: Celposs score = 199.0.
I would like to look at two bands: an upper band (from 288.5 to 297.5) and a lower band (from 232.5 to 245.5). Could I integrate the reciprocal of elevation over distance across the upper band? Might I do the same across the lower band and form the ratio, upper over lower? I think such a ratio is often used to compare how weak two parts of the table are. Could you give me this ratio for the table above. 0.7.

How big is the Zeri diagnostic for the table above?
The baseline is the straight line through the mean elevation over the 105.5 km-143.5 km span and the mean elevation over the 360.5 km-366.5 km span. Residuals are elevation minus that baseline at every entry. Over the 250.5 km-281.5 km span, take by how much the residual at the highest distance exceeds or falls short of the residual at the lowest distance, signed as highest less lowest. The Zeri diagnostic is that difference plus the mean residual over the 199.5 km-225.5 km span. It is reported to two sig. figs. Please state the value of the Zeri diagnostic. 1.3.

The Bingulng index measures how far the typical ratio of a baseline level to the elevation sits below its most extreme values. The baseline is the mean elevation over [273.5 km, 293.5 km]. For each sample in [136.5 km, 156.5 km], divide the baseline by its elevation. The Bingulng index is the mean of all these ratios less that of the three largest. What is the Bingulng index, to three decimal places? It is -0.048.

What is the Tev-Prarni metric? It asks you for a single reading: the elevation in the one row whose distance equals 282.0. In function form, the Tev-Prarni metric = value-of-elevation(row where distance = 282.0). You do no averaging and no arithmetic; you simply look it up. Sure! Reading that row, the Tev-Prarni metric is 20.99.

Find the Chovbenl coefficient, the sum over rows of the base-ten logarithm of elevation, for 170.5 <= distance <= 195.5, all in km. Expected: 31.39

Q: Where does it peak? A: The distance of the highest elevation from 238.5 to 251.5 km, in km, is 241.0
